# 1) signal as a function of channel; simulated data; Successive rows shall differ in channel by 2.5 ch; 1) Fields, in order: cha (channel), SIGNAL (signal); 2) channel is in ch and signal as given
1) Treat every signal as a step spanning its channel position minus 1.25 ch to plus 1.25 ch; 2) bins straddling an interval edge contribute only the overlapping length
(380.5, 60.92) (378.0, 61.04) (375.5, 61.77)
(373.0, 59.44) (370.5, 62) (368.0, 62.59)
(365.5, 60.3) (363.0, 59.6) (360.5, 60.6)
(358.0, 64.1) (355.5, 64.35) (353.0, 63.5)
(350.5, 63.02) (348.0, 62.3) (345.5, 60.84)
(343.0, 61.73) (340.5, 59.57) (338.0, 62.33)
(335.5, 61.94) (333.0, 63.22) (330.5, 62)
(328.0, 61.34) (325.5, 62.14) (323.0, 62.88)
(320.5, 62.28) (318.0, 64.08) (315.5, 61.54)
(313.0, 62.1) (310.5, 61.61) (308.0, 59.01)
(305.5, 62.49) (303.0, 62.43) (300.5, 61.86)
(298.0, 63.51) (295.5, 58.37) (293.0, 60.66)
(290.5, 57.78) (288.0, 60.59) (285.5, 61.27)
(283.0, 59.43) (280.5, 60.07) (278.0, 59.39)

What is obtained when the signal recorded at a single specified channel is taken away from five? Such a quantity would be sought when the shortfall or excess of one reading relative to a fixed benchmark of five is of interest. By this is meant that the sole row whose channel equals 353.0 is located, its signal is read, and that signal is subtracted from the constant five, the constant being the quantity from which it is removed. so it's -58.5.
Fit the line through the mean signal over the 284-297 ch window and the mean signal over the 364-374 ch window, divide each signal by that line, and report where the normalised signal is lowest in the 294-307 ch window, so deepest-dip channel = 295.5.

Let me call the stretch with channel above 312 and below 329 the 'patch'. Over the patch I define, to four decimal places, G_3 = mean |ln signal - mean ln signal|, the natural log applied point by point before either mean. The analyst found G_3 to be 0.0104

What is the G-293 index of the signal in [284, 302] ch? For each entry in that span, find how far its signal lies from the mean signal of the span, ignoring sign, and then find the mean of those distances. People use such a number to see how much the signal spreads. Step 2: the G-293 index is 1.4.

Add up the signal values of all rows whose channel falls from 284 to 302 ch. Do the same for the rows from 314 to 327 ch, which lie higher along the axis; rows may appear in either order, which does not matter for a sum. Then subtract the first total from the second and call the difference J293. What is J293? -111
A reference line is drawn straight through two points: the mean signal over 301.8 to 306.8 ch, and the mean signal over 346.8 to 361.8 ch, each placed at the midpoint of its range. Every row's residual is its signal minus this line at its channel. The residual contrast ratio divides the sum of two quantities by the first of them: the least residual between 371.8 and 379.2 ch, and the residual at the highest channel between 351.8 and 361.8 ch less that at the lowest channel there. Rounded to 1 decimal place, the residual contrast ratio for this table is 1.8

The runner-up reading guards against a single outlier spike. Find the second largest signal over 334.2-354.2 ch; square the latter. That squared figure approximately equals 3972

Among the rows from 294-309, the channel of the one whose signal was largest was 298.0 ch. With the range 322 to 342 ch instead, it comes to 333.0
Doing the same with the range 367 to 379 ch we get 368.0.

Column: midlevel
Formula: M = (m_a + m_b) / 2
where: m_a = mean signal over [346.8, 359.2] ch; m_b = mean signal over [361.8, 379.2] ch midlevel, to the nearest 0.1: 62.2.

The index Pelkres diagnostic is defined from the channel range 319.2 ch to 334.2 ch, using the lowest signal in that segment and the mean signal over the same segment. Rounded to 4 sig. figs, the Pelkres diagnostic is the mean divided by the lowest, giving 1.016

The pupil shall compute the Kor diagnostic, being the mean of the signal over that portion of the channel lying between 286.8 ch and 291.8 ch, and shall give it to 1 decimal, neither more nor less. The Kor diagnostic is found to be 59.2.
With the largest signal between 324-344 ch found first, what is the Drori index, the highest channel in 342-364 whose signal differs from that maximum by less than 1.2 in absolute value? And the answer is 358.0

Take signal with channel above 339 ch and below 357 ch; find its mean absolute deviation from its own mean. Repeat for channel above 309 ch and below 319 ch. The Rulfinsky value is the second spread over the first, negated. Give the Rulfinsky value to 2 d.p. -0.69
